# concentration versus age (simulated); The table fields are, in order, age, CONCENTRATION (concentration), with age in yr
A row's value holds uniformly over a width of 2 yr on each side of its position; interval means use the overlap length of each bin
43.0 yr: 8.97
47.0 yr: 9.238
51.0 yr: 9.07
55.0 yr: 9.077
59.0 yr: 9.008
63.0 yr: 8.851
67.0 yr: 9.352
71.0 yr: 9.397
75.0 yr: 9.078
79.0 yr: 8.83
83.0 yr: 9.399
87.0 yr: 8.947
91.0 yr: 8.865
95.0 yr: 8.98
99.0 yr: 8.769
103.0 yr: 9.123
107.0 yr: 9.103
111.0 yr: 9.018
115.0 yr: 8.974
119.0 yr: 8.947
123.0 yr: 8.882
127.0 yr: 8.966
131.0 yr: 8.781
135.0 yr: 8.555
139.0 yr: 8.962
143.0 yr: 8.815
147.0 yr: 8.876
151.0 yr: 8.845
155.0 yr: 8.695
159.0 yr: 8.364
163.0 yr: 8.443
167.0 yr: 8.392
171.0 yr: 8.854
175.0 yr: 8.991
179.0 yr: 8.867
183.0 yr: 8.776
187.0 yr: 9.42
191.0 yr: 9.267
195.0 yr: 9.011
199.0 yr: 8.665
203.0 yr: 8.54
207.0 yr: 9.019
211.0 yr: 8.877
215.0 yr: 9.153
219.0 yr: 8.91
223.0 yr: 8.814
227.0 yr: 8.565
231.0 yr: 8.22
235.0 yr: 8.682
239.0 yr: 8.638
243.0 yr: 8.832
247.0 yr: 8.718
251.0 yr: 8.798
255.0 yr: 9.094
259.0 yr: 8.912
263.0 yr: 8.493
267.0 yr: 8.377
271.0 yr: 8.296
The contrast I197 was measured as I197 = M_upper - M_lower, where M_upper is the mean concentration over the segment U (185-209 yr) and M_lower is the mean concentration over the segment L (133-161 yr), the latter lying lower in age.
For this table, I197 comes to 0.3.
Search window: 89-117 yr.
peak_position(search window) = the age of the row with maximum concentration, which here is 103.0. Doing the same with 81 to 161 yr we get 83.0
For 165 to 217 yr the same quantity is 187.0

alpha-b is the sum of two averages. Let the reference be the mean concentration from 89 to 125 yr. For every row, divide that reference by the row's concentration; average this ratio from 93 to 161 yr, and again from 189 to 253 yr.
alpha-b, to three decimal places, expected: 2.032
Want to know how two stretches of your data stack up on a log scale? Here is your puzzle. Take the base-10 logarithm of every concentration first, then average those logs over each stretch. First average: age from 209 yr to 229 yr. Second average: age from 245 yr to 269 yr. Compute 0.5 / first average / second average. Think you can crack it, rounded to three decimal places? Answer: 0.561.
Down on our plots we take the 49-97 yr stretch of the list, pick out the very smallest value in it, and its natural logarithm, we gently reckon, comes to 2.18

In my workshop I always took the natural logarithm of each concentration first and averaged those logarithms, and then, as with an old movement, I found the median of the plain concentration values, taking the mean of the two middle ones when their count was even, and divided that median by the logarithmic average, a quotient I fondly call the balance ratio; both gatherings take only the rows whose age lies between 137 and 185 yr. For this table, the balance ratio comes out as 4.07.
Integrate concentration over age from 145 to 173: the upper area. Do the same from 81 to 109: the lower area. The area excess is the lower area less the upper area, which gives 11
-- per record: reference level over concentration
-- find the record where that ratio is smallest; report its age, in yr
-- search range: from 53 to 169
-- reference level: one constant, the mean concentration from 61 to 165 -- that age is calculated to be 83.0 yr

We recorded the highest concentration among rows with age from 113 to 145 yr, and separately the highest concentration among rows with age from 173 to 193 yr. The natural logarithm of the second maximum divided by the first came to 0.049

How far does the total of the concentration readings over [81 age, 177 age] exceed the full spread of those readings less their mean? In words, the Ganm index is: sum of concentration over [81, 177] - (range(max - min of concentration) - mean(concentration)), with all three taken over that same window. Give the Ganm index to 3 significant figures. 220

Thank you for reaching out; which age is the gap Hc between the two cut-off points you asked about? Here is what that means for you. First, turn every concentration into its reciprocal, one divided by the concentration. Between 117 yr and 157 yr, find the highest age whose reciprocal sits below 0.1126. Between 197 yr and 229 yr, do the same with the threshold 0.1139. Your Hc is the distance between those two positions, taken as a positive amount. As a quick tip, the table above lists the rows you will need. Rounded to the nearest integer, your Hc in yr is 84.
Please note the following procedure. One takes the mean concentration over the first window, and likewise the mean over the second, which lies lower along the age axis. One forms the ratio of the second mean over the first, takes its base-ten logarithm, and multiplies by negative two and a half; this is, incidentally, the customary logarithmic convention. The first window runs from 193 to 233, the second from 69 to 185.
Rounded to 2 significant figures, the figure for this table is -0.013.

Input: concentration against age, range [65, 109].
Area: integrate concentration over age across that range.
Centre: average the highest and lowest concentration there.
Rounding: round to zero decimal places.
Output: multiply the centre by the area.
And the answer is 3628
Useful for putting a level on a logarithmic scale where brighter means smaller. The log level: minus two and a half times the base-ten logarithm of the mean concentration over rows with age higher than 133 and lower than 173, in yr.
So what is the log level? -2.35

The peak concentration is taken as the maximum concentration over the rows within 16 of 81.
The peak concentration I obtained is 9.399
